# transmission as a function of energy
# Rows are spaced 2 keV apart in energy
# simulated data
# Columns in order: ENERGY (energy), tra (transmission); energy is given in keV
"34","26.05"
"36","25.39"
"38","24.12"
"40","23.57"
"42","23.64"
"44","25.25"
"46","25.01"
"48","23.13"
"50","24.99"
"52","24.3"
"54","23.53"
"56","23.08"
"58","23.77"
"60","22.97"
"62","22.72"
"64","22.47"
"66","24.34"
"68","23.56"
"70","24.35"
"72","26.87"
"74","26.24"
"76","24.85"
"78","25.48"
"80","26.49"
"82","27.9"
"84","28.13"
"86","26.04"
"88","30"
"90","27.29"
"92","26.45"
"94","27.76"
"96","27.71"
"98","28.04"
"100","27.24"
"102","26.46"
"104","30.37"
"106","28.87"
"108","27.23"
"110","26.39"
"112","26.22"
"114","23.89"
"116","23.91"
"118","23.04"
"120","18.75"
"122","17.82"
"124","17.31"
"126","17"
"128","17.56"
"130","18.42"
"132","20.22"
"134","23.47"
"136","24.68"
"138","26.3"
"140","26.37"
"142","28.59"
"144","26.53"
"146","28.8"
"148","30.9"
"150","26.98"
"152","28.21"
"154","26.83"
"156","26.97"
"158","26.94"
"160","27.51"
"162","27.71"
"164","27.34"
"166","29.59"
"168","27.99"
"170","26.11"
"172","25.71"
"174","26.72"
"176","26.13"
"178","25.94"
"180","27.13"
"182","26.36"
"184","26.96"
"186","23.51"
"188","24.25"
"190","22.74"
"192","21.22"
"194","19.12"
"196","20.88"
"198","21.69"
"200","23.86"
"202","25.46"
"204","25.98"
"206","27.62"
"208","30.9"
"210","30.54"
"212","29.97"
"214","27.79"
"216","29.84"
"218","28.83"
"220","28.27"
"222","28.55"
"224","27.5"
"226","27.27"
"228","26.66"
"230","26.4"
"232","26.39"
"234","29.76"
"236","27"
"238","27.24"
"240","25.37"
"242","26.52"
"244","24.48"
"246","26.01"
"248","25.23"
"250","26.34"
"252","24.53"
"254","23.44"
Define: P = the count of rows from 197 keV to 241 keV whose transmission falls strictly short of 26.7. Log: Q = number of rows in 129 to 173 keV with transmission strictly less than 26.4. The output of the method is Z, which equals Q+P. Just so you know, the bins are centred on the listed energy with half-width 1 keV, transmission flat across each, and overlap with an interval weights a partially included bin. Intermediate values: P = 8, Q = 8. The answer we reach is 16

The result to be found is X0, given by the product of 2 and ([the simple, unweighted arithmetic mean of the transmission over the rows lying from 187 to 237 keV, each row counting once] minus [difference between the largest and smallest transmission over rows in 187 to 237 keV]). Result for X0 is 29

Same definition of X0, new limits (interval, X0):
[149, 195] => 31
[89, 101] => 52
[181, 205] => 31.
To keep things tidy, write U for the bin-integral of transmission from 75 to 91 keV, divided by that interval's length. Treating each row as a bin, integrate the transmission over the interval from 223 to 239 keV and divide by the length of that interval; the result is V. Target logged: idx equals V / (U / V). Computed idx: 28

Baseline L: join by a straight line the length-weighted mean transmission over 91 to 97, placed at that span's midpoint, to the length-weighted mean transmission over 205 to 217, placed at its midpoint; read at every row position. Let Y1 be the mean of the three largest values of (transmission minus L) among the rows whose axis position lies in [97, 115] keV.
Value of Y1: 2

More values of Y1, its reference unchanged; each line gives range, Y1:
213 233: -1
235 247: -3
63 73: -2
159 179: 0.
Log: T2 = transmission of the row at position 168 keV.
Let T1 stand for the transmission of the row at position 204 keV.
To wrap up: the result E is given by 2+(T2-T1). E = 4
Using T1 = 25.98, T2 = 27.99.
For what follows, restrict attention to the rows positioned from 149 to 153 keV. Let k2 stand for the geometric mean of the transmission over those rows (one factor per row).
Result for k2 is 27.6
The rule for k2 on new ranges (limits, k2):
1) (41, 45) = 24.4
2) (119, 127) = 17.7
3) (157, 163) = 27.4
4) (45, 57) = 24.0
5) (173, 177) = 26.4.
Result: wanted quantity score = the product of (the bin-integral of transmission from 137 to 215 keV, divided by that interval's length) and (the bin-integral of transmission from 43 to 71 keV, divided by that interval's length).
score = 629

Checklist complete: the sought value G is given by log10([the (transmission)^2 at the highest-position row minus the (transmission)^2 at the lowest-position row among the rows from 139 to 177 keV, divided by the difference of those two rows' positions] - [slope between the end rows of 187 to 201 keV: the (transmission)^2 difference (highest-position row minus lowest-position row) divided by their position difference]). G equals 0.1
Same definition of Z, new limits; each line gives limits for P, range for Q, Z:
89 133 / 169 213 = 29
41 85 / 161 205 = 34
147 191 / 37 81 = 28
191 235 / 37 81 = 30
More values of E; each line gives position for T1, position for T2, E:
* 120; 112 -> 9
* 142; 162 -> 1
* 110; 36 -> 1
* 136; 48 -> 0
